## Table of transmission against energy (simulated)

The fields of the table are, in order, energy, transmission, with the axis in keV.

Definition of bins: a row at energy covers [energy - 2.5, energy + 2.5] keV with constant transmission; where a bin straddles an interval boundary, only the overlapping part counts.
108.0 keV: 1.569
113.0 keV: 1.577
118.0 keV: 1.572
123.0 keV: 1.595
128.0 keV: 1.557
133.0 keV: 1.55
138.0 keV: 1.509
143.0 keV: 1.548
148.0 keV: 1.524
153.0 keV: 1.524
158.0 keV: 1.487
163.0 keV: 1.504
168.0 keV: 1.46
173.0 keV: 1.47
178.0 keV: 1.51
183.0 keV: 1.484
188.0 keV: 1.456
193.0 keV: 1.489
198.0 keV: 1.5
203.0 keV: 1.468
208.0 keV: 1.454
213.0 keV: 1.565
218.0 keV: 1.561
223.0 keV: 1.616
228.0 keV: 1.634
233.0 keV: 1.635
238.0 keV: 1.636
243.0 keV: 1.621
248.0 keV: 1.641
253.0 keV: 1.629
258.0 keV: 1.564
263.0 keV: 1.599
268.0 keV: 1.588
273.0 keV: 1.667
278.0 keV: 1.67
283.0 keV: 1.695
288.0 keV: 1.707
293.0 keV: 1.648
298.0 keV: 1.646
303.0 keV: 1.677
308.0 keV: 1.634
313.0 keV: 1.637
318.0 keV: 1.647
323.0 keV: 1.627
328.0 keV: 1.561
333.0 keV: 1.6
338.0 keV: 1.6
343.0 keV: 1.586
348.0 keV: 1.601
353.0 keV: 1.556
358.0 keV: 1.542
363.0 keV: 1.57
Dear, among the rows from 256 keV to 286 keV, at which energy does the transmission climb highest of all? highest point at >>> 283.0 keV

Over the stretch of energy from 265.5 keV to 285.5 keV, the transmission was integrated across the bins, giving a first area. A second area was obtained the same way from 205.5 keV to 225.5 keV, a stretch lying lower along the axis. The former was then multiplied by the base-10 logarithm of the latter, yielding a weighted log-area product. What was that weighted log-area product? 49.4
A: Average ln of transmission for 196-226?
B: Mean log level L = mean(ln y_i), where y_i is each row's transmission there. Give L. 0.42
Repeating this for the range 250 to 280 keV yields 0.48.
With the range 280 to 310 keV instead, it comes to 0.51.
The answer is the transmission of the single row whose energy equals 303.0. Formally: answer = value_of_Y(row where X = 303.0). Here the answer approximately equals 1.677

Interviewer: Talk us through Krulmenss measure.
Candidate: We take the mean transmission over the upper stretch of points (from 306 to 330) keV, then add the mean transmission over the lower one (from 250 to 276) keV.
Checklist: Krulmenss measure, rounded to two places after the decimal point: 3.23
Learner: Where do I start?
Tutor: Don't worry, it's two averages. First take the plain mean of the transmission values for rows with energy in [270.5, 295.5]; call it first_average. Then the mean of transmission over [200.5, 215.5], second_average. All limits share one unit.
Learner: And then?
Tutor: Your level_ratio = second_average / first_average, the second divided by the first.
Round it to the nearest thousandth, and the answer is 0.892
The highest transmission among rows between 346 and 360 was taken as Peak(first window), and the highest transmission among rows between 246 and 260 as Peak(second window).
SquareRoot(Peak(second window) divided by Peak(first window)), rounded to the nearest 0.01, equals 1.01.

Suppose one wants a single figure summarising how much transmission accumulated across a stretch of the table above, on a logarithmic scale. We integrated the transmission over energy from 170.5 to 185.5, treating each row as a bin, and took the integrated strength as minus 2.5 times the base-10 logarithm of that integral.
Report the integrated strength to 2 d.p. -3.37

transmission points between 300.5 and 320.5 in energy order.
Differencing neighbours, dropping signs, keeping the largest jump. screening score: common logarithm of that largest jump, -1.37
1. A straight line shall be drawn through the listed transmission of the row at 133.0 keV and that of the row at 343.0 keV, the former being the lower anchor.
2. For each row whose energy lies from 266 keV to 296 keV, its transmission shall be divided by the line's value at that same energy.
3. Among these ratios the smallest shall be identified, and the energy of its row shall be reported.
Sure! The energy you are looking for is 268.0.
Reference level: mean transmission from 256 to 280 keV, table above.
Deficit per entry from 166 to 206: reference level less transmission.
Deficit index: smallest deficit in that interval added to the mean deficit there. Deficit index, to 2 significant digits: 0.25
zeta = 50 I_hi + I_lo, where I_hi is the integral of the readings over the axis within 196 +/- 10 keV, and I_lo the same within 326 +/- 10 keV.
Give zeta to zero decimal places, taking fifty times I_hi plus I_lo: 1510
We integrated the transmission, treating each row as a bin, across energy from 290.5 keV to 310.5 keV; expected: 33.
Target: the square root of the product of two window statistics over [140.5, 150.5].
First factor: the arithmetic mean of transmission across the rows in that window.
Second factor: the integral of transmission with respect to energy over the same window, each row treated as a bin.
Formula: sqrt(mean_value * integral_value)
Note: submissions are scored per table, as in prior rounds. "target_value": 4.9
